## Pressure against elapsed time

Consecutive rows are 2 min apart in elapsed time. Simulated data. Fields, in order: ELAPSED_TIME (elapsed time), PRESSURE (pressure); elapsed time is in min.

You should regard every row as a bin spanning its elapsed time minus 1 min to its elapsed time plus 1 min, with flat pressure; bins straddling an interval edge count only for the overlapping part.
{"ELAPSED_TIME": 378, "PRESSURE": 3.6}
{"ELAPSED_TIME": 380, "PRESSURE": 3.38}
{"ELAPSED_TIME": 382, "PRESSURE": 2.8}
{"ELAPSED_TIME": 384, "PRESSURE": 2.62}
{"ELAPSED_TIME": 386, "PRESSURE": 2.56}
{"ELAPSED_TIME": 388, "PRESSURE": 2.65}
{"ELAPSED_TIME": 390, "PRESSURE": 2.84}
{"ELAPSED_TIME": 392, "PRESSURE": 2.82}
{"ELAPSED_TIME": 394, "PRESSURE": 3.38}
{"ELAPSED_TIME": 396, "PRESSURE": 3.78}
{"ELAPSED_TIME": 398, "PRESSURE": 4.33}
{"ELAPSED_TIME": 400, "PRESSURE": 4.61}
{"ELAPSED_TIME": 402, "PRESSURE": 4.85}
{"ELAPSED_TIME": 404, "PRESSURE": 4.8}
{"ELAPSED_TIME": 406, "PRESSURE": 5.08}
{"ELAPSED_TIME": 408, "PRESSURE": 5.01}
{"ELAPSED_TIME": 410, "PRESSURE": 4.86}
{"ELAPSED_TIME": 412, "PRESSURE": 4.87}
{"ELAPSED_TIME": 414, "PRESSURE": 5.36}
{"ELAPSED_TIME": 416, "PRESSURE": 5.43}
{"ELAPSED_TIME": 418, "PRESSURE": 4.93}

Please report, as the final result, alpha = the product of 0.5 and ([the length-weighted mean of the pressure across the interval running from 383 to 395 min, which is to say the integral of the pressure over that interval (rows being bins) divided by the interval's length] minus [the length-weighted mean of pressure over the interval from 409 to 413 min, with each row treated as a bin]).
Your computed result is -1.0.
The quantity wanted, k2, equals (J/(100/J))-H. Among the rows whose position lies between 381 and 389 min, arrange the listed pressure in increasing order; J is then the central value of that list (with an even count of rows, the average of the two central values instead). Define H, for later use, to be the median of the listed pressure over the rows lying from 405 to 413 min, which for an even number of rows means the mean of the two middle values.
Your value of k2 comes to -4.87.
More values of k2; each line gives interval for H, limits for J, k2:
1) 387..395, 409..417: -2.57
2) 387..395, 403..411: -2.59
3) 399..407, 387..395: -4.74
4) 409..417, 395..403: -4.92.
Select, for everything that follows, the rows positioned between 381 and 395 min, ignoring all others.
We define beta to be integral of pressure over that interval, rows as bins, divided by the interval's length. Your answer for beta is 2.8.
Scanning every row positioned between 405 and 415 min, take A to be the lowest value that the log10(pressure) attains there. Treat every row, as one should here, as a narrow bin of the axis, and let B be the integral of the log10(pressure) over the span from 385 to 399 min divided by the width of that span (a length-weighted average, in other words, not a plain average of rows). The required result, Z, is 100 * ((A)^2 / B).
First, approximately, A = 0.69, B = 0.50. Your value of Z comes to 95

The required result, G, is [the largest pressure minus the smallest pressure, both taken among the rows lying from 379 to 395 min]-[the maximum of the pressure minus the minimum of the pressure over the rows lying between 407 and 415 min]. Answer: 0.3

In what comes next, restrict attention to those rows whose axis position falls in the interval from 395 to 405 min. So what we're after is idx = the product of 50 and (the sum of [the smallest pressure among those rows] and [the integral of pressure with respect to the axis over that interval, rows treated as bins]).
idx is 2426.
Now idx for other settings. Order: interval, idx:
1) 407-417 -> 2796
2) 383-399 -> 2626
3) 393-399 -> 1318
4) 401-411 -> 2700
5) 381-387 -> 926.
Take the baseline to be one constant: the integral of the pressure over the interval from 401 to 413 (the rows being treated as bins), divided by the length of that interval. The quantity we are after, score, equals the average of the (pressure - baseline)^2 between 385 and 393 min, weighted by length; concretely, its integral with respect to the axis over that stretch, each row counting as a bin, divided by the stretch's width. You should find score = 4.8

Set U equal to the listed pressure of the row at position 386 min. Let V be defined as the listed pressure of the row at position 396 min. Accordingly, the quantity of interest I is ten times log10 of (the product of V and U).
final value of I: 9.9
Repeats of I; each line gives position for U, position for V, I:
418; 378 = 12.5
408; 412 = 13.9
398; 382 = 10.8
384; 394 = 9.5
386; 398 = 10.4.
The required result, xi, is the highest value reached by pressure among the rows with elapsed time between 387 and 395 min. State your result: 3.38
